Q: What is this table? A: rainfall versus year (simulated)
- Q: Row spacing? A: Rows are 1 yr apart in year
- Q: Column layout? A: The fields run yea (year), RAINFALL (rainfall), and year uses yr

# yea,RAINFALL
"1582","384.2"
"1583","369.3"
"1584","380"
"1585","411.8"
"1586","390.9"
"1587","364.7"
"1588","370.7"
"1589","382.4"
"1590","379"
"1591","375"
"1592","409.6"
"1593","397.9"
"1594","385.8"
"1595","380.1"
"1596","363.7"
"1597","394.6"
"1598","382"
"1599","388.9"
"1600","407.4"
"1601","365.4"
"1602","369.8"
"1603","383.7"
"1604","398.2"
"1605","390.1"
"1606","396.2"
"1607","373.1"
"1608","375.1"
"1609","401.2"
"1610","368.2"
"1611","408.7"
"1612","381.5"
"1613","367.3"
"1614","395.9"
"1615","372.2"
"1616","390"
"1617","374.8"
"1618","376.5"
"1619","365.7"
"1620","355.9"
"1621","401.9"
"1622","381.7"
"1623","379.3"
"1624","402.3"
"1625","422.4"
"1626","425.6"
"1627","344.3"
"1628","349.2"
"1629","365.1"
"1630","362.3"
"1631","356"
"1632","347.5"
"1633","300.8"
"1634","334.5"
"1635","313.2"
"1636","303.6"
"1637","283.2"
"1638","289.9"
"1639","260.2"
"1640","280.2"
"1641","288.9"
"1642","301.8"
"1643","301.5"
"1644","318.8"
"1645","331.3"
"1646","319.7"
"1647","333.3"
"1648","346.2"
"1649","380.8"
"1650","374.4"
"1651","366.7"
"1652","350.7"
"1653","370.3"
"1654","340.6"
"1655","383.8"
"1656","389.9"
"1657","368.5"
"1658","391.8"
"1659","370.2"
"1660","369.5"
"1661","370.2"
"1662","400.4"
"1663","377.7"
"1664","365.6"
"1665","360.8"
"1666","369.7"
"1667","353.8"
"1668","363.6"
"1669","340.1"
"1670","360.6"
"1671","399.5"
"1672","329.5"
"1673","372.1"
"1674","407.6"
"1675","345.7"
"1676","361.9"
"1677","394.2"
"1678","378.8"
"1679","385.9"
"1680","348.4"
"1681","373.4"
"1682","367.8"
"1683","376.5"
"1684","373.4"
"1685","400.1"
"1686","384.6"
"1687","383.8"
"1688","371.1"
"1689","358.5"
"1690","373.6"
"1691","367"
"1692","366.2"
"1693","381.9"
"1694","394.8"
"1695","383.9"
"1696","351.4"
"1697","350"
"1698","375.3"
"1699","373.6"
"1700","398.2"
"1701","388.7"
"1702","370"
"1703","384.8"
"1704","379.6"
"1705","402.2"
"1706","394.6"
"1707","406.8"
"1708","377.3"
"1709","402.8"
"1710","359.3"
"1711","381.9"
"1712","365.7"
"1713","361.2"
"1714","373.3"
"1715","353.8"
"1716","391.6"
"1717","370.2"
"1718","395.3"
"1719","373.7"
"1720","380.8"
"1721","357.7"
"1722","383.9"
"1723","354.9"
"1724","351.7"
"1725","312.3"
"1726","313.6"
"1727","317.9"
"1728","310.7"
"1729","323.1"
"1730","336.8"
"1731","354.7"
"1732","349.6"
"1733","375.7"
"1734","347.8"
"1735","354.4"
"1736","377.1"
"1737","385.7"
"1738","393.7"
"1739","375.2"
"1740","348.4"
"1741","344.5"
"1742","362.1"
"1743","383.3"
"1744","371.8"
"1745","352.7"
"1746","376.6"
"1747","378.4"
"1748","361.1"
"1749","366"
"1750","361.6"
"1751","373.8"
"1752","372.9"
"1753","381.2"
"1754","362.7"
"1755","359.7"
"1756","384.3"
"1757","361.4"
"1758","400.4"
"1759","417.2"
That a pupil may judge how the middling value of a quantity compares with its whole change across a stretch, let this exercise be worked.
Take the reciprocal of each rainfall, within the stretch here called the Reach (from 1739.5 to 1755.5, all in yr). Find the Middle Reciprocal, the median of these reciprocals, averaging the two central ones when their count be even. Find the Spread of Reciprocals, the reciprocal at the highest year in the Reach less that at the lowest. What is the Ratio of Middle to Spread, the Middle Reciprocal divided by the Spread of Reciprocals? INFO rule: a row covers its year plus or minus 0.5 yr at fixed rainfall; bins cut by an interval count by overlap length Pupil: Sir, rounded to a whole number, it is -30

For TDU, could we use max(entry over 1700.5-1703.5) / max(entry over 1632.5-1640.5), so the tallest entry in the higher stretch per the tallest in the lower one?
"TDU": 1.16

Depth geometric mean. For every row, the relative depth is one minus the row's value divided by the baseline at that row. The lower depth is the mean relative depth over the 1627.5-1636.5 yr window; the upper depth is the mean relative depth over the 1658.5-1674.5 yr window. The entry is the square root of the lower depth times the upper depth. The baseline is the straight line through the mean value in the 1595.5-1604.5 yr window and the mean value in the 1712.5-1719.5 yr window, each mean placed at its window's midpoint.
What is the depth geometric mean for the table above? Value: 0.052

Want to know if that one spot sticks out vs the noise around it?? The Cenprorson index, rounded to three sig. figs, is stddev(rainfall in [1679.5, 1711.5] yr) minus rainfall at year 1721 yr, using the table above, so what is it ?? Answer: -342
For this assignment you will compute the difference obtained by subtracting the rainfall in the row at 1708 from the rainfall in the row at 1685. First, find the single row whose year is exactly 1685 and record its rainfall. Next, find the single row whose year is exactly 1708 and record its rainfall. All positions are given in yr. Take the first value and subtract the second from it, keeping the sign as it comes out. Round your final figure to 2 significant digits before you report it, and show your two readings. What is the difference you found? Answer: 23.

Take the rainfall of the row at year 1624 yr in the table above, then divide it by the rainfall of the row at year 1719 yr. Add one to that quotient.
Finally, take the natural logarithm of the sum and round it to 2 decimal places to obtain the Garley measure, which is 0.73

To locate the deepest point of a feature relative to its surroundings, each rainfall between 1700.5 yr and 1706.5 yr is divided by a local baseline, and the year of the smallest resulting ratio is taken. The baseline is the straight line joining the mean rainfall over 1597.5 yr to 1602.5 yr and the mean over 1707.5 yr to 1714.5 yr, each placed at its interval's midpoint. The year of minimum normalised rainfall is 1702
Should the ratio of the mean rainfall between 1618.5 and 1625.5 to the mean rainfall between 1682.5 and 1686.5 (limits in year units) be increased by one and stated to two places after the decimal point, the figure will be 2.01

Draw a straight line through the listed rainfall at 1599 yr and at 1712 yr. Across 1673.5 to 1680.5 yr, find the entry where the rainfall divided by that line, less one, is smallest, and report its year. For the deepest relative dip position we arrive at 1675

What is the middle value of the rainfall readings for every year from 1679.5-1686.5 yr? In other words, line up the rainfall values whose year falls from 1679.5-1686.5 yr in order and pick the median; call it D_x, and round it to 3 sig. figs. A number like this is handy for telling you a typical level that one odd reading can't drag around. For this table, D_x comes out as 373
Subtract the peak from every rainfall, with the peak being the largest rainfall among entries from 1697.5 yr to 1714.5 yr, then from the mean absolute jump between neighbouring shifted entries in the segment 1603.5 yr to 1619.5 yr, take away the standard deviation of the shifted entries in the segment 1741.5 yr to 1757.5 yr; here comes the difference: 9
